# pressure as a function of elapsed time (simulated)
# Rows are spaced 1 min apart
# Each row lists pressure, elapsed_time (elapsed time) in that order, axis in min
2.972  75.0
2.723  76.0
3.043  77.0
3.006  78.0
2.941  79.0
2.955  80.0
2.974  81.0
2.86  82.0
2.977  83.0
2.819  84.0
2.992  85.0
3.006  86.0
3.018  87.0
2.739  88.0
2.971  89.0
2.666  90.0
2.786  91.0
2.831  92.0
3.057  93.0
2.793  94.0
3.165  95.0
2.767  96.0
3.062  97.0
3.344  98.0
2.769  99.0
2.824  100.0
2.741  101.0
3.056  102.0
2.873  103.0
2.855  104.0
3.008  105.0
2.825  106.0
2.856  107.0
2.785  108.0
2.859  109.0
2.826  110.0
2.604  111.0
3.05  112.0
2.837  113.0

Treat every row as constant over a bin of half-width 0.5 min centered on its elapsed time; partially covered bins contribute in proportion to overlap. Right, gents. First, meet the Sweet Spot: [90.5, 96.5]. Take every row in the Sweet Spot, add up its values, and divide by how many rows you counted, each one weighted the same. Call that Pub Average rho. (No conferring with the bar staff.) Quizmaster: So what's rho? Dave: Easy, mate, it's 2.90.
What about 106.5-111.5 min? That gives 2.79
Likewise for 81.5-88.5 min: 2.92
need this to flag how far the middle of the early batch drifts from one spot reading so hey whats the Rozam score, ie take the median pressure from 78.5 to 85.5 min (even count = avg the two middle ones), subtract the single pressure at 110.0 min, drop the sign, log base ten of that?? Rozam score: -0.89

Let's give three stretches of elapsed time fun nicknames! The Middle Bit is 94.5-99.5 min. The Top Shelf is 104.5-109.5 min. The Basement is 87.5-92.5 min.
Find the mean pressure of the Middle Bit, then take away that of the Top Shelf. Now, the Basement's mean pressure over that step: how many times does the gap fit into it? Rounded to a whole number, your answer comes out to 18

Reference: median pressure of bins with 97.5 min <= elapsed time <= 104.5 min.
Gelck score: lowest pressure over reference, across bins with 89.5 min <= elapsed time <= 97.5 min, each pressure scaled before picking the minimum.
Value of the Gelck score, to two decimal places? 0.93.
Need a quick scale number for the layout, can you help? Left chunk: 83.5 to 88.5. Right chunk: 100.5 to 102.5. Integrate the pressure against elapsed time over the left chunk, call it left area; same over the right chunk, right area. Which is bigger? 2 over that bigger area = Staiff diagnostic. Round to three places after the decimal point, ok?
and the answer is 0.137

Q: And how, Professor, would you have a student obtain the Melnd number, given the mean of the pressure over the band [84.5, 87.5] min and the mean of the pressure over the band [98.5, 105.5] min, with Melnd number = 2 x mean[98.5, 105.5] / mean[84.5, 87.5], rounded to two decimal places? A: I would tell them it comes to 1.91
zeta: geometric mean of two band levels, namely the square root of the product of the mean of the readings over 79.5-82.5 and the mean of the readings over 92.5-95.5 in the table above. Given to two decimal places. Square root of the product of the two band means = 2.97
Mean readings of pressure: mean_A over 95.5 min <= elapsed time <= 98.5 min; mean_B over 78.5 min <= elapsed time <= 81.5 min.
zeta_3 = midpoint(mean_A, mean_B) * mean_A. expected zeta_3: 9.19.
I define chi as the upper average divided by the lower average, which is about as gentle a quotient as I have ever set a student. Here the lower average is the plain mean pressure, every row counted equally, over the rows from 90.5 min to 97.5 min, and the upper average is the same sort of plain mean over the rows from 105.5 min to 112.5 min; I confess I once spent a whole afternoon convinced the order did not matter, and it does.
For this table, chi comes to 0.97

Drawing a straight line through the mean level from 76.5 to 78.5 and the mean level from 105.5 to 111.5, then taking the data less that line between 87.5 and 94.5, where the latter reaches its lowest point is 90.0 min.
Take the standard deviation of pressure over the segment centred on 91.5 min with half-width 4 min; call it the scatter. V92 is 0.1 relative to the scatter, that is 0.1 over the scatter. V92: 0.6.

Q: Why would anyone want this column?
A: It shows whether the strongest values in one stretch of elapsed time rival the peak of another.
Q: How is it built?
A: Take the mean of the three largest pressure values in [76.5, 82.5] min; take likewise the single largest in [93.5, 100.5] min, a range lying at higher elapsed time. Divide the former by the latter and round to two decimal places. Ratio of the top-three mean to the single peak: 0.90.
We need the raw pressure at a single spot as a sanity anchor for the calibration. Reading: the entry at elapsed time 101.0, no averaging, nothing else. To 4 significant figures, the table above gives 2.741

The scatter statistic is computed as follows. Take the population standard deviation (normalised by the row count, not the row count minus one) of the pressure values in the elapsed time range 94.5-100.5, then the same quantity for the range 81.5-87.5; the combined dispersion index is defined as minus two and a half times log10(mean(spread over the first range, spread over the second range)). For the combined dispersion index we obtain 2.08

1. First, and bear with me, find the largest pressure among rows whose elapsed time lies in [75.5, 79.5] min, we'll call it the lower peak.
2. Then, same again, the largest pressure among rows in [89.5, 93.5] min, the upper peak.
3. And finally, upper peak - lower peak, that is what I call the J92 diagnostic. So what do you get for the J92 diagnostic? 0.0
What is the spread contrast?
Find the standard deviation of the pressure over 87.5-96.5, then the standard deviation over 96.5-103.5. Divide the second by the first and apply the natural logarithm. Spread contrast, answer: 0.3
